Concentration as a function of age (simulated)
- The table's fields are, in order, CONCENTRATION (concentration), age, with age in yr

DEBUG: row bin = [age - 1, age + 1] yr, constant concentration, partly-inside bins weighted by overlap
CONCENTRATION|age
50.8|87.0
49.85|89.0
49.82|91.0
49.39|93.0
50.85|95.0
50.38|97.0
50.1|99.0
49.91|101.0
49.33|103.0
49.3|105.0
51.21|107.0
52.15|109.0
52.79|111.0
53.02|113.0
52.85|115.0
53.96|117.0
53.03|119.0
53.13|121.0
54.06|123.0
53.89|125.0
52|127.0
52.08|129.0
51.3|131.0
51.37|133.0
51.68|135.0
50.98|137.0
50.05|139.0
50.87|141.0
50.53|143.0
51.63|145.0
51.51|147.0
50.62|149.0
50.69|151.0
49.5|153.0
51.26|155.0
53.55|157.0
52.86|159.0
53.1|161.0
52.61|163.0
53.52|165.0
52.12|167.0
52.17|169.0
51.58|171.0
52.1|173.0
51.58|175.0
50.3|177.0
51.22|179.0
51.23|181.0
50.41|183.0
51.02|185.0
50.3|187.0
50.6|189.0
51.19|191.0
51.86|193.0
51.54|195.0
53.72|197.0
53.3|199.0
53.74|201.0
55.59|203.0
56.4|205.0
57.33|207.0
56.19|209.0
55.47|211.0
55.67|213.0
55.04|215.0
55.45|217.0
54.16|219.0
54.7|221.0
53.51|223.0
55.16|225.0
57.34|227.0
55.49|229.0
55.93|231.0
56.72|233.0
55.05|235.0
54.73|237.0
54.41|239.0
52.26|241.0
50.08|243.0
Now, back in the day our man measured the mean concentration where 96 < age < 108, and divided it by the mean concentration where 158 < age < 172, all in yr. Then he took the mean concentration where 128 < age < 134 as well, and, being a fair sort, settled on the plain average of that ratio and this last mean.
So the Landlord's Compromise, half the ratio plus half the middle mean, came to 26.3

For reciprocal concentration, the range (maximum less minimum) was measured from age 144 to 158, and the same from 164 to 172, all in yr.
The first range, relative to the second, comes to 2.2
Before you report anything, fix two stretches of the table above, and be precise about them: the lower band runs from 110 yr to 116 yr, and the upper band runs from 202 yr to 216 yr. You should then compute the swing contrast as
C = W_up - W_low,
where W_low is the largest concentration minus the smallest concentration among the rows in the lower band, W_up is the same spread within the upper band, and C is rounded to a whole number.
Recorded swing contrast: 2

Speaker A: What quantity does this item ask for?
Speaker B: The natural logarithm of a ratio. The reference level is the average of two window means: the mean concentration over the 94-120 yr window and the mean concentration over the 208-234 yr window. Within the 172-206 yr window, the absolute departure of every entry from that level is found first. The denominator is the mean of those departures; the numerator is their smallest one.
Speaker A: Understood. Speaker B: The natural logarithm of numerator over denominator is -2.6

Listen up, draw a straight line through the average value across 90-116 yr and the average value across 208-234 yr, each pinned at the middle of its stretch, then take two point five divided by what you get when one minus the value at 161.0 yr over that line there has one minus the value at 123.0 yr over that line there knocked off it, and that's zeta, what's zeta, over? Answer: 53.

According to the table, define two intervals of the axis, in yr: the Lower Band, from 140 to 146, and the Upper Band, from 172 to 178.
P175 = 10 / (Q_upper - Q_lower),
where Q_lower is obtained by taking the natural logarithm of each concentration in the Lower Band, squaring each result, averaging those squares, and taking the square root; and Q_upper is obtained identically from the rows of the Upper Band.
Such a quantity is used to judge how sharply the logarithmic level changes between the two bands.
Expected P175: 1629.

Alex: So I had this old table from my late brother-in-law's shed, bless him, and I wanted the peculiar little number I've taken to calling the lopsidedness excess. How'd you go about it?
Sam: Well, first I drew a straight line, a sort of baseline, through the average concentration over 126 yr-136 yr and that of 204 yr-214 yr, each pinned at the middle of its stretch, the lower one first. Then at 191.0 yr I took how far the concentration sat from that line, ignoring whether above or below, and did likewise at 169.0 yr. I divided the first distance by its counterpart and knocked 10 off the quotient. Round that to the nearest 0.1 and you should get -7.7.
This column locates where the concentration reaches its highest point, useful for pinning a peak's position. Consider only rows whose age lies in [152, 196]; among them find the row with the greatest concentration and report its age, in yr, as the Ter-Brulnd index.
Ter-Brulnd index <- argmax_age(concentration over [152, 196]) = 157.0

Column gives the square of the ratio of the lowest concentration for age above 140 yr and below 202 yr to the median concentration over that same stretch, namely 0.92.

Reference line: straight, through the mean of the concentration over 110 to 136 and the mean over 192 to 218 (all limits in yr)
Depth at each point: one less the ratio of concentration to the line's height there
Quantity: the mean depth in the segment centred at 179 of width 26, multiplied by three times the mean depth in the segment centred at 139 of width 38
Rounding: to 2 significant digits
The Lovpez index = 0.0044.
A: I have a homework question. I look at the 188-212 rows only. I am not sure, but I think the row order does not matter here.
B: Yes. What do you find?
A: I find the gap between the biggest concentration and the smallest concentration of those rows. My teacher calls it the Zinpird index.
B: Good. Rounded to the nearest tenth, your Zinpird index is 6.7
